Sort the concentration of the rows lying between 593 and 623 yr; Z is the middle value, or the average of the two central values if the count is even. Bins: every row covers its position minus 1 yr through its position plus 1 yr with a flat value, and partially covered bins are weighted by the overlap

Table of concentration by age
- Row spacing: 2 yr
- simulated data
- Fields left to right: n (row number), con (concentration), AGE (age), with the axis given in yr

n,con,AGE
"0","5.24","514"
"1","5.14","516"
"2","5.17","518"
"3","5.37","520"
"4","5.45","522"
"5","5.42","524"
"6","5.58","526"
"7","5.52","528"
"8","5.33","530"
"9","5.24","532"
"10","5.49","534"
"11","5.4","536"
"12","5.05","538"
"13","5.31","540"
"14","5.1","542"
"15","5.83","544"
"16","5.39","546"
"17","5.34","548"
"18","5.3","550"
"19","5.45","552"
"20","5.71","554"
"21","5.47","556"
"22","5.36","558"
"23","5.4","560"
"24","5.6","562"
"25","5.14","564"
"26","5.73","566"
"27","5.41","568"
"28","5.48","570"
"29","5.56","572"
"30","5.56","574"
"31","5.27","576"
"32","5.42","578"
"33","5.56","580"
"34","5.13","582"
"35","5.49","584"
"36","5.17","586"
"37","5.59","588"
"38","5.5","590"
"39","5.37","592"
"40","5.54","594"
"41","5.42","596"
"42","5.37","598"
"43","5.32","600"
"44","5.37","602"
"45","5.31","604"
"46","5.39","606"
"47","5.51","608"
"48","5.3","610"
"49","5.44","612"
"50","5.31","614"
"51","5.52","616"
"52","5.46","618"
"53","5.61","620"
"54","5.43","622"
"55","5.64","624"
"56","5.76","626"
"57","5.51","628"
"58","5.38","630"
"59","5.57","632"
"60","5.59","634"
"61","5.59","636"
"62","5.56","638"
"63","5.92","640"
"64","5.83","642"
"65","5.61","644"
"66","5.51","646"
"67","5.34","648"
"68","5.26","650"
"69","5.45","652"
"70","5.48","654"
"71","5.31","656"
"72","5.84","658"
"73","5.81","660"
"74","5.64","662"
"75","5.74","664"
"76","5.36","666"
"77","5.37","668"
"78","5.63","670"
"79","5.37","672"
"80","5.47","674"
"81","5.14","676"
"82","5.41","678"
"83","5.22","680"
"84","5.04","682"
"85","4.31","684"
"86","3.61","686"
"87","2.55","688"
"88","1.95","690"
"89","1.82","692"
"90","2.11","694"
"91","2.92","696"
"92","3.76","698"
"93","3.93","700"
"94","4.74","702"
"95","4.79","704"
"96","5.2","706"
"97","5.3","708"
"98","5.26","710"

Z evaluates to 5.42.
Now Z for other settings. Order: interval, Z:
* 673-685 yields 5.18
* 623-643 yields 5.59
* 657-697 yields 5.29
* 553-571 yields 5.47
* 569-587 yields 5.48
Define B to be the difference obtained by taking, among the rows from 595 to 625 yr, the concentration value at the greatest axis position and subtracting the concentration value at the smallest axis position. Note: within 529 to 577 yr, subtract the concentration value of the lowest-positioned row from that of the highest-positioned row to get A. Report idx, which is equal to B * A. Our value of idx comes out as -0.013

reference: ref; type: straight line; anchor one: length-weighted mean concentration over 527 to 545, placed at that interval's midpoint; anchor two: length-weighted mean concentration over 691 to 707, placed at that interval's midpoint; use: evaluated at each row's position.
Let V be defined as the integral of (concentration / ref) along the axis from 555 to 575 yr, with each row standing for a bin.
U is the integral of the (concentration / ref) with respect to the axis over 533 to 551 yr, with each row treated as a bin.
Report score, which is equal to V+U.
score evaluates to 40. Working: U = 18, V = 22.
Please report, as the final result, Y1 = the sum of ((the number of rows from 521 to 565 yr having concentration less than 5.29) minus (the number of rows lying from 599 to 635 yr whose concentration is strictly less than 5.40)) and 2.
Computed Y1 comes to -1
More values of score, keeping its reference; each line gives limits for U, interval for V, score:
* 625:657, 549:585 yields 81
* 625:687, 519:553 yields 116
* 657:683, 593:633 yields 84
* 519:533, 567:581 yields 29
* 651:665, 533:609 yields 102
